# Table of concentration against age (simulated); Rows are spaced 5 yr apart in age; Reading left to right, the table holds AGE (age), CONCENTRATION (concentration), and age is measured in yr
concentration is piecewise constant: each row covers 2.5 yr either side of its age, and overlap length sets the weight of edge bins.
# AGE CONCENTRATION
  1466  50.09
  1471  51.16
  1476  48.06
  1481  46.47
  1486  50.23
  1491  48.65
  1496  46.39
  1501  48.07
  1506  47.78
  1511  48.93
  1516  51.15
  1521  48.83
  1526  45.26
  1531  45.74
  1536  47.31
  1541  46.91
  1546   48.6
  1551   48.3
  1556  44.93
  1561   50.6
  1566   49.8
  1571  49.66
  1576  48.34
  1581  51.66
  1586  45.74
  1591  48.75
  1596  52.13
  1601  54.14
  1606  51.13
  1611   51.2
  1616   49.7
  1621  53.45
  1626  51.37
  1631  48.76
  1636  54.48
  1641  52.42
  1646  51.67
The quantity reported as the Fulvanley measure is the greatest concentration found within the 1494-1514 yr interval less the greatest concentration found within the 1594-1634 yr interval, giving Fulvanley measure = -5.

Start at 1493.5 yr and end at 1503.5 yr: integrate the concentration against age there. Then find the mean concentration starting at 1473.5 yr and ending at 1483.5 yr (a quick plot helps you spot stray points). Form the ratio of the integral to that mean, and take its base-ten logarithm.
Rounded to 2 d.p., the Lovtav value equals 1.00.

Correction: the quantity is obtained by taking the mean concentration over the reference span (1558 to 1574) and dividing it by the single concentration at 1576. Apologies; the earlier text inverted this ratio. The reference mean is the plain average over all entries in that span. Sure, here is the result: 1.03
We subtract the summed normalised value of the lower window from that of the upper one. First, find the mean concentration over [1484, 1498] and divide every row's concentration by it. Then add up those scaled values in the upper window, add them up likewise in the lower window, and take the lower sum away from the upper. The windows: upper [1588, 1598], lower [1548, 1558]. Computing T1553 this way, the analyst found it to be 0.16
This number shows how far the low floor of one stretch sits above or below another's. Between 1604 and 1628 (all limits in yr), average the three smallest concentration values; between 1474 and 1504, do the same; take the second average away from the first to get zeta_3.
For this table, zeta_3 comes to 4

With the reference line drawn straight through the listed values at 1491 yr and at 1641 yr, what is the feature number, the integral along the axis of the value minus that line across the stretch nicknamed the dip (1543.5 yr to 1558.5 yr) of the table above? -43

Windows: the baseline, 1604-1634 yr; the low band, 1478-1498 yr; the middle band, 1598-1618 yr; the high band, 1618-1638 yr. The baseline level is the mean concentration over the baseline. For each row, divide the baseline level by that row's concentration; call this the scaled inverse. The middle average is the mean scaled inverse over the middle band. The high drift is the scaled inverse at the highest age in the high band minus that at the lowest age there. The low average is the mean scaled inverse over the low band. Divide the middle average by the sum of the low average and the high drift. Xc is 0.95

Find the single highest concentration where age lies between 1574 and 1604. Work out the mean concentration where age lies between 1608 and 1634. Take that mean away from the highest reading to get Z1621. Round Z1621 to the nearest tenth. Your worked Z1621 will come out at 3.2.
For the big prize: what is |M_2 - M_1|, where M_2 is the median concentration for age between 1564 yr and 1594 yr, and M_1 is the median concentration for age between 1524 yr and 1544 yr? 2.9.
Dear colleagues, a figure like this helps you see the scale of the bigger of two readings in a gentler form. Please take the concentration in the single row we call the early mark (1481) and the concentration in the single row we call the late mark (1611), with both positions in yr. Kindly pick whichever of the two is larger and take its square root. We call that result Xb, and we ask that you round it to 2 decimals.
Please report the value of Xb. 7.16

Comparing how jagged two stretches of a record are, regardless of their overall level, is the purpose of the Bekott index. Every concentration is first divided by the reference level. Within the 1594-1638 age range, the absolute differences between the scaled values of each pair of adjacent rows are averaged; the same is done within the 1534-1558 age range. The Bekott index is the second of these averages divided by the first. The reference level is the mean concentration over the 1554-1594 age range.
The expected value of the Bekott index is 0.56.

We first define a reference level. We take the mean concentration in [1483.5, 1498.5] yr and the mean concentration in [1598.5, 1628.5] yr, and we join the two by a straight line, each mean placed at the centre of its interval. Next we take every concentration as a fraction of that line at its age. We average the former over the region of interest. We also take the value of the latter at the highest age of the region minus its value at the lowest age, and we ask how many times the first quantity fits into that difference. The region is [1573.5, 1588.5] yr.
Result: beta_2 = -0.06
